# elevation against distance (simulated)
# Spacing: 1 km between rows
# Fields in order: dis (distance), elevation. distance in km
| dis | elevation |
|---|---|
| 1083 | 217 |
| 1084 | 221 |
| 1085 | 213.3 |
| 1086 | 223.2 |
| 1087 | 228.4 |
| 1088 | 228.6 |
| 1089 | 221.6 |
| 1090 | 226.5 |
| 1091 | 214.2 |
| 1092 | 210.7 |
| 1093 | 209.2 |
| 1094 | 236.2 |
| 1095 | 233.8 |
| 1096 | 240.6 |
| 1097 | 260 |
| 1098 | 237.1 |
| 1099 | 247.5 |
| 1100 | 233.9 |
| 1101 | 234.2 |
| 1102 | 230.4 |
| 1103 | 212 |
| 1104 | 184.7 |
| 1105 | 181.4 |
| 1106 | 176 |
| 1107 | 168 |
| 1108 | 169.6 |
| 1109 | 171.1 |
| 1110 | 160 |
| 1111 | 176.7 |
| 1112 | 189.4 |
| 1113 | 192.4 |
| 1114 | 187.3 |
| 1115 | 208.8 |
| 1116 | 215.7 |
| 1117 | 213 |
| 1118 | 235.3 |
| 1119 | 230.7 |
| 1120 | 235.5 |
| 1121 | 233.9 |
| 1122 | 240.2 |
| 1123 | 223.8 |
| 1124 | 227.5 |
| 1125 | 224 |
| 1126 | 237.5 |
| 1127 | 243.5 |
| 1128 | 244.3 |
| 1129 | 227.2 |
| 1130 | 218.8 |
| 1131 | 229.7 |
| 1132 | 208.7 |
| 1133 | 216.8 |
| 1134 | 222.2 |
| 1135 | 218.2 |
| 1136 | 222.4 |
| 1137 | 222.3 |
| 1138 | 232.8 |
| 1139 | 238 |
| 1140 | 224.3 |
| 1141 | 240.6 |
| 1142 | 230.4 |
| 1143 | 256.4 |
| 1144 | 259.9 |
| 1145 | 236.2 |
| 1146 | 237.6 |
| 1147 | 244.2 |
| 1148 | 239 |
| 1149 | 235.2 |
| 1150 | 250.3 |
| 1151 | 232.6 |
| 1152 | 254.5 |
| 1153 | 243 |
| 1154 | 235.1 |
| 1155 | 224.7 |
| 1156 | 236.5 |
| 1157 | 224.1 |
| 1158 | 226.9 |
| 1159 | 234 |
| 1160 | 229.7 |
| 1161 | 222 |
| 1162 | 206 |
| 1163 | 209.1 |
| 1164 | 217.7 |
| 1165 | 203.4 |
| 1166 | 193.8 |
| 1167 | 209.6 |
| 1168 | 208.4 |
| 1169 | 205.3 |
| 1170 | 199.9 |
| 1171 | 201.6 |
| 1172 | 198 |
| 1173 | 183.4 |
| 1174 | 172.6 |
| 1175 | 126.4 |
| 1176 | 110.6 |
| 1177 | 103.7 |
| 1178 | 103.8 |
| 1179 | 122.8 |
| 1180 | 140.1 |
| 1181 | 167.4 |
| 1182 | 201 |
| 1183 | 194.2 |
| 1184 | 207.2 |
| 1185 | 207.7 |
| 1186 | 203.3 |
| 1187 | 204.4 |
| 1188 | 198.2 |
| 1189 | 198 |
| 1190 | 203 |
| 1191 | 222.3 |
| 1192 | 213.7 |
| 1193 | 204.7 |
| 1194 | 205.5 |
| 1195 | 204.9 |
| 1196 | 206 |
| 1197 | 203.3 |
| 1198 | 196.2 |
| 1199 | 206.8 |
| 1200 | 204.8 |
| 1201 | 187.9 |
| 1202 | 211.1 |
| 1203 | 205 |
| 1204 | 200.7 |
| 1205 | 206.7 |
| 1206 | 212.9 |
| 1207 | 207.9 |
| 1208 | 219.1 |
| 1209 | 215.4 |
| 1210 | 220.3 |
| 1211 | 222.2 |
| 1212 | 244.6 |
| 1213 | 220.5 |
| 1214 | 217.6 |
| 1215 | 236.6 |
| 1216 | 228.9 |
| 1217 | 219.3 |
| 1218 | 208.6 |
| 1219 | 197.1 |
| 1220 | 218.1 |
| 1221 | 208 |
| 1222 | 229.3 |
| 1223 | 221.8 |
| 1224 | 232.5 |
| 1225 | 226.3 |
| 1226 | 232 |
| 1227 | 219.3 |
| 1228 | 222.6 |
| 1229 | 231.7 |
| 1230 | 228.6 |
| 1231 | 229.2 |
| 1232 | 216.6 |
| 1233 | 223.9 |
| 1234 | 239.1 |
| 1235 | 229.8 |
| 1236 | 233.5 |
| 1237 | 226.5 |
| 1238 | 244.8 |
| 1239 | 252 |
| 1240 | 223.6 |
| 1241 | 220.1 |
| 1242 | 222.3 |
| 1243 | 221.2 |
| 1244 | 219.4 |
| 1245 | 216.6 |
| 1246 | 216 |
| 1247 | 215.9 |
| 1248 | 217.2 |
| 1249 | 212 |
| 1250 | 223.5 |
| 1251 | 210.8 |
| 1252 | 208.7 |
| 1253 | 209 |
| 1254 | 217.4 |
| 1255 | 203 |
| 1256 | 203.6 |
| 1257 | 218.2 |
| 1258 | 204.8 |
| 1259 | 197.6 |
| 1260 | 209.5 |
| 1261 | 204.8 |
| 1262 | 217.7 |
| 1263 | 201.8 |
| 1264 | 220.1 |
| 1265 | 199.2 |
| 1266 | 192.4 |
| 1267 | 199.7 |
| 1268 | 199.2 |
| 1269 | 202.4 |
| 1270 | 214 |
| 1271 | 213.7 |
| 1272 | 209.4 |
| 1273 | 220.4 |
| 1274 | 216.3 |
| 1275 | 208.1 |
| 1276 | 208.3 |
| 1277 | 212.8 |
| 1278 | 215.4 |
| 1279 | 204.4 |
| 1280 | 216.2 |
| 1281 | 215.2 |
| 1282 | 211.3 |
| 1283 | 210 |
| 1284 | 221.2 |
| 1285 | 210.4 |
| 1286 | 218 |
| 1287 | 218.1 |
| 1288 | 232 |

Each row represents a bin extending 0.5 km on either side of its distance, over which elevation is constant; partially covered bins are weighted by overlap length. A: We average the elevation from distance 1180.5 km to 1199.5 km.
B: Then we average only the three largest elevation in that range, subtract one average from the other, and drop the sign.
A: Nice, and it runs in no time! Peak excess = 12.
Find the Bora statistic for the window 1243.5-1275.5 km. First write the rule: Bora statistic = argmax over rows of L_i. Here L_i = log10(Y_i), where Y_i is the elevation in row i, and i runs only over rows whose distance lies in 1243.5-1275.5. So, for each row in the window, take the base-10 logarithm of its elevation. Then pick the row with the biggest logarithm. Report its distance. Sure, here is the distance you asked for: 1250 km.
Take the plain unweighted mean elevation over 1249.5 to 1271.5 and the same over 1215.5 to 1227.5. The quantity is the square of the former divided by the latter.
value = 196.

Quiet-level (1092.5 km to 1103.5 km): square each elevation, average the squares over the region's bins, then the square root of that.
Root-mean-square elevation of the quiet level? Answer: 234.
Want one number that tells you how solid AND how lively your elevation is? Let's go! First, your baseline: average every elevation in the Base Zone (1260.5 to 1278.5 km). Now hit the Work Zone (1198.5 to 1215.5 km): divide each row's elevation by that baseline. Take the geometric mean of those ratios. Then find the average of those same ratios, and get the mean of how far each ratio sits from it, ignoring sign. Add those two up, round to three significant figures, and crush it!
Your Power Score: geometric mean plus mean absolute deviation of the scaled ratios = 1.07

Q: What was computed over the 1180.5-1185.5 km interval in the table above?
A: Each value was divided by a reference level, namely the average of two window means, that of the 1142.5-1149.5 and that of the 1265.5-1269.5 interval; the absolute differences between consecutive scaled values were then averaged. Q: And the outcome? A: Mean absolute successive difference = 0.06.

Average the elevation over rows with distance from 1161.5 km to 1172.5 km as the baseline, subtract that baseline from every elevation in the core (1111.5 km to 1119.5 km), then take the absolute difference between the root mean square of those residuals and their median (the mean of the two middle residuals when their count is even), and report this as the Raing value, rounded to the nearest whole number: 12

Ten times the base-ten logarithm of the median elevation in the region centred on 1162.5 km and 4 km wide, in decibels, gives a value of 23.3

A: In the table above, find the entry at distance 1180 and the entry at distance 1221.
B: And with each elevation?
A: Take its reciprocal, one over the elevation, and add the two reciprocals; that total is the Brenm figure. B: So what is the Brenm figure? 0.0119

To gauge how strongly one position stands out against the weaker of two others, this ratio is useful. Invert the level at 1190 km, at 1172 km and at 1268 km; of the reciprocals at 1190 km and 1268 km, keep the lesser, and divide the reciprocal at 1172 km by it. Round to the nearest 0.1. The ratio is 1.0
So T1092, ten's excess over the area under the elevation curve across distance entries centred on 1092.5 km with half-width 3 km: -1321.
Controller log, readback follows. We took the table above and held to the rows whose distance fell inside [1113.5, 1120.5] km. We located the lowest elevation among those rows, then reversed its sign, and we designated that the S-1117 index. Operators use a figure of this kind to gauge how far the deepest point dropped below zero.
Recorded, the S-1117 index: -187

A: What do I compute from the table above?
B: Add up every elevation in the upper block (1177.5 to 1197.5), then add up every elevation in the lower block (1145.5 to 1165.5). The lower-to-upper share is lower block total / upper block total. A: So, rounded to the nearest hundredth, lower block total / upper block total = 1.21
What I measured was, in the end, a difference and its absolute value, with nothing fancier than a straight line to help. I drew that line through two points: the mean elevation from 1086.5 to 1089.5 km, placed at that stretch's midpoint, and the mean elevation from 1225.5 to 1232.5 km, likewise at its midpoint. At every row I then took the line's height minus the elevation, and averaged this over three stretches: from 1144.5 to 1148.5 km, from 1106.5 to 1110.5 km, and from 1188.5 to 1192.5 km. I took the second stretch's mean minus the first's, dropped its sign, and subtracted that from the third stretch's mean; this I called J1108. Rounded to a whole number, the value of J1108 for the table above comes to -56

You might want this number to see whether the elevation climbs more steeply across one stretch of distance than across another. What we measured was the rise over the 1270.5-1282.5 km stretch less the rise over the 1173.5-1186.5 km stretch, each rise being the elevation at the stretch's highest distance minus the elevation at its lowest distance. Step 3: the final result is -33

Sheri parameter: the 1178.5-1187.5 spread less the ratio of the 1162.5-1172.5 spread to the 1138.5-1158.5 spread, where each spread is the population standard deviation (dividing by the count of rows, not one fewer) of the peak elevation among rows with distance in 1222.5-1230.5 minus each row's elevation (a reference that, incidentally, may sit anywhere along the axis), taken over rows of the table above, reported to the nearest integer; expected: 30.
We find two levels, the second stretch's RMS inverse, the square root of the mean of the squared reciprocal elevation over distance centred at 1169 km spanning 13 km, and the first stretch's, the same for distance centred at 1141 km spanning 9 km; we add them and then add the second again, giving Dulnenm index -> 0.0148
